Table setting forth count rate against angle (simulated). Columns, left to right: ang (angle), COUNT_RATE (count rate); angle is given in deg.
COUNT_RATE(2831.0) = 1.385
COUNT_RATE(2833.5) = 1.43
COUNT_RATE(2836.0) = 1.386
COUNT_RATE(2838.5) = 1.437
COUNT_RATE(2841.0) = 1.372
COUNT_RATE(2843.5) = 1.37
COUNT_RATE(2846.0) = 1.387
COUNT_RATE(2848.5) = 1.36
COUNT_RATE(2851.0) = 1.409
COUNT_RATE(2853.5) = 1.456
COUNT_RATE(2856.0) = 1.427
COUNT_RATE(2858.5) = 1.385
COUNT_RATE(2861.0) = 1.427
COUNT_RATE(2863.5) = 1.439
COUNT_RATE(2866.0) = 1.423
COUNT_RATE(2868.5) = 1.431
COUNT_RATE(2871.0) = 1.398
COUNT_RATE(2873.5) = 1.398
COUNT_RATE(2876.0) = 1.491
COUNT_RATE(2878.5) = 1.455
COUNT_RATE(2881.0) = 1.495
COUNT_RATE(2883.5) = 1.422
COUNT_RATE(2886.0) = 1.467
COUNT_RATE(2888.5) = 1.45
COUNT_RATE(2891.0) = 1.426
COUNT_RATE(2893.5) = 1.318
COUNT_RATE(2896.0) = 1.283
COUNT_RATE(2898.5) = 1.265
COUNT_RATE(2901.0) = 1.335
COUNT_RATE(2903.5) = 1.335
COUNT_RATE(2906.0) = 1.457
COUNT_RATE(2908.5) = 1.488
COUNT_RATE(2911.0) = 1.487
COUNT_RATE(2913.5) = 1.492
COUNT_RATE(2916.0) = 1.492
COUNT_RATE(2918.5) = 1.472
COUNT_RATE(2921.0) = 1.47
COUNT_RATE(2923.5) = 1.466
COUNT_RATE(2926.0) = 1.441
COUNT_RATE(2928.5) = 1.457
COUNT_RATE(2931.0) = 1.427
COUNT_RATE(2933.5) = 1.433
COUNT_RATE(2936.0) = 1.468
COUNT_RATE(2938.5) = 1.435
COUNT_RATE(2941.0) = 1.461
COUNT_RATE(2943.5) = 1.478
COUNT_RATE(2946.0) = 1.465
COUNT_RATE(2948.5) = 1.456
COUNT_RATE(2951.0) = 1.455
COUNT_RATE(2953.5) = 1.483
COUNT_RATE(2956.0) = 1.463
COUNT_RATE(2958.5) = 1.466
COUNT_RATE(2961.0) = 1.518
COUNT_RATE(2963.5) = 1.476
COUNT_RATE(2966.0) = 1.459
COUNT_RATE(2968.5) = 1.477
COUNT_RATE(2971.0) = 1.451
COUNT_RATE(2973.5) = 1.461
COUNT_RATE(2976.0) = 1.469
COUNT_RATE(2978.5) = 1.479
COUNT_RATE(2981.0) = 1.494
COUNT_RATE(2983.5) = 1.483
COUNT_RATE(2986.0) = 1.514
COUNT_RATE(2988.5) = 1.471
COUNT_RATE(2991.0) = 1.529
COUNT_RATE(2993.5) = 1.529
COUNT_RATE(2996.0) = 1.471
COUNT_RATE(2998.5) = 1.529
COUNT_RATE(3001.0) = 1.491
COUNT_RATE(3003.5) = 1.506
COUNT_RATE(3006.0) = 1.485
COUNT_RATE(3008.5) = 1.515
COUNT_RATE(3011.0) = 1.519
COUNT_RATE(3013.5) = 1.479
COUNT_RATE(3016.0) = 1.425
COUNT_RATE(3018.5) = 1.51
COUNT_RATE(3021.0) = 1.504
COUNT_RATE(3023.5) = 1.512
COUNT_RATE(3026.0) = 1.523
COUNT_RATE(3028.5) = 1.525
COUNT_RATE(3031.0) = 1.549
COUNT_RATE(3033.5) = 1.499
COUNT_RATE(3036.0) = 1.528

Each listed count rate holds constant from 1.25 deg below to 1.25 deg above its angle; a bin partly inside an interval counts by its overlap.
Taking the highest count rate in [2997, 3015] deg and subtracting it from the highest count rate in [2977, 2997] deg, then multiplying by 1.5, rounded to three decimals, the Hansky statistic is 0.000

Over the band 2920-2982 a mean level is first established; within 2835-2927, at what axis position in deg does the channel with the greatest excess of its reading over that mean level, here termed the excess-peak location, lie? 2881.0 deg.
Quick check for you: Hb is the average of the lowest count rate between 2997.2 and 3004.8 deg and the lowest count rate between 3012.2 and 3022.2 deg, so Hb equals 1.46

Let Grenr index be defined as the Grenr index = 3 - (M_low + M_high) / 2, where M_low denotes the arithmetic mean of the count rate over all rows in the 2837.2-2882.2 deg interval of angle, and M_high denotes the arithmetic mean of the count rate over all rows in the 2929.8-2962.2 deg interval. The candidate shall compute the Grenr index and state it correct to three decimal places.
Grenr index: 1.559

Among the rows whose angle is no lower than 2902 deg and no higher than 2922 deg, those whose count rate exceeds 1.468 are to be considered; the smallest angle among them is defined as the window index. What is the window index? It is 2908.5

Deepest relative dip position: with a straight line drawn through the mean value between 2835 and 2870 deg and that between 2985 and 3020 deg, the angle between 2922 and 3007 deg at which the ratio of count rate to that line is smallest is 2931.0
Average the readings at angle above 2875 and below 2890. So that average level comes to 1.46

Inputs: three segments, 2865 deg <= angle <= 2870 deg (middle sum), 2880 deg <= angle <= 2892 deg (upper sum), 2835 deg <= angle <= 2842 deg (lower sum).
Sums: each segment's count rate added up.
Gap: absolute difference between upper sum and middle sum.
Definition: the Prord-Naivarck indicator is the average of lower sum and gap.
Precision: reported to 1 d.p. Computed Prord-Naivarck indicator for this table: 4.3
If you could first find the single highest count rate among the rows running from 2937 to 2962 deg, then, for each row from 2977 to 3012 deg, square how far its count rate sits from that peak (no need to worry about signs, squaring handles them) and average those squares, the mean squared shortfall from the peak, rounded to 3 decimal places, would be 0.001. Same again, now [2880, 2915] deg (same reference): 0.018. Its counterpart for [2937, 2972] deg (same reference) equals 0.003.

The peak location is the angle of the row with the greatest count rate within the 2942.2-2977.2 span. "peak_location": 2961.0 deg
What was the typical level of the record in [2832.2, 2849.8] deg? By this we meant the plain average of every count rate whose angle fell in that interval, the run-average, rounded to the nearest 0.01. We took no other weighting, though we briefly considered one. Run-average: 1.39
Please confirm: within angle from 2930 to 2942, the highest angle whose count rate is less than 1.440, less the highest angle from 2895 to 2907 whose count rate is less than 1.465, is 32.5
